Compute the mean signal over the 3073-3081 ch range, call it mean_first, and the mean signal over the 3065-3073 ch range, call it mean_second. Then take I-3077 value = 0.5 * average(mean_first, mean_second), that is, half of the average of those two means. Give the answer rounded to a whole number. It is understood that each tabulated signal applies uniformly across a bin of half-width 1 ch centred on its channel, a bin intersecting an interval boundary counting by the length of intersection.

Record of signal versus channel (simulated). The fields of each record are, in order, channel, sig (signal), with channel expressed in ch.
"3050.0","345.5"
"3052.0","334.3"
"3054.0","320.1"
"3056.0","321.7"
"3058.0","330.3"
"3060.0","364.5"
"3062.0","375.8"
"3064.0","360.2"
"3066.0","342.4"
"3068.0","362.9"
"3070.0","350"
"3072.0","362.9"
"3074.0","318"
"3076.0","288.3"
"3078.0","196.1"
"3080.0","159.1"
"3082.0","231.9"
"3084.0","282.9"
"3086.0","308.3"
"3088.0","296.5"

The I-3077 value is 149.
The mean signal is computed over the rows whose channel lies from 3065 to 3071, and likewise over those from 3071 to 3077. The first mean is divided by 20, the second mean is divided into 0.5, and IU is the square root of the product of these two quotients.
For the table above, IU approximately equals 0.165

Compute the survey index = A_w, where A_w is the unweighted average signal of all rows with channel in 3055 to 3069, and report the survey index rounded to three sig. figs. 351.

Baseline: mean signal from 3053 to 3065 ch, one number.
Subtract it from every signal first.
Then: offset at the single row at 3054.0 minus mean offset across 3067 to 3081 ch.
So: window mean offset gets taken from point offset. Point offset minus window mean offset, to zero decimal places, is 29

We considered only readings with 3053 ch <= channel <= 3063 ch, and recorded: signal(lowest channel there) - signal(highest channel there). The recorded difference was -56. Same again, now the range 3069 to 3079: 154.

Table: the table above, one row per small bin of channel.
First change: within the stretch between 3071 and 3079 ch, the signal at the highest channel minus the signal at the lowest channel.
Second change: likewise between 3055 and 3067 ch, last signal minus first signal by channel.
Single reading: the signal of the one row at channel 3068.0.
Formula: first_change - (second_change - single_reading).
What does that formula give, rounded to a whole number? 175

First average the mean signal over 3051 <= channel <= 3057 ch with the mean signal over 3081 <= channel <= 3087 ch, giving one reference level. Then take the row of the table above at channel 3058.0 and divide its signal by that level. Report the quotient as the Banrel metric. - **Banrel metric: 1.10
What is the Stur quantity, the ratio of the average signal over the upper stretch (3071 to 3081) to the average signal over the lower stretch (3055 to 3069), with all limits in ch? 0.75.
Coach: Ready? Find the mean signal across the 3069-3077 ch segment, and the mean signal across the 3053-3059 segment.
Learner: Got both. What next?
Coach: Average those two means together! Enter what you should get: 327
